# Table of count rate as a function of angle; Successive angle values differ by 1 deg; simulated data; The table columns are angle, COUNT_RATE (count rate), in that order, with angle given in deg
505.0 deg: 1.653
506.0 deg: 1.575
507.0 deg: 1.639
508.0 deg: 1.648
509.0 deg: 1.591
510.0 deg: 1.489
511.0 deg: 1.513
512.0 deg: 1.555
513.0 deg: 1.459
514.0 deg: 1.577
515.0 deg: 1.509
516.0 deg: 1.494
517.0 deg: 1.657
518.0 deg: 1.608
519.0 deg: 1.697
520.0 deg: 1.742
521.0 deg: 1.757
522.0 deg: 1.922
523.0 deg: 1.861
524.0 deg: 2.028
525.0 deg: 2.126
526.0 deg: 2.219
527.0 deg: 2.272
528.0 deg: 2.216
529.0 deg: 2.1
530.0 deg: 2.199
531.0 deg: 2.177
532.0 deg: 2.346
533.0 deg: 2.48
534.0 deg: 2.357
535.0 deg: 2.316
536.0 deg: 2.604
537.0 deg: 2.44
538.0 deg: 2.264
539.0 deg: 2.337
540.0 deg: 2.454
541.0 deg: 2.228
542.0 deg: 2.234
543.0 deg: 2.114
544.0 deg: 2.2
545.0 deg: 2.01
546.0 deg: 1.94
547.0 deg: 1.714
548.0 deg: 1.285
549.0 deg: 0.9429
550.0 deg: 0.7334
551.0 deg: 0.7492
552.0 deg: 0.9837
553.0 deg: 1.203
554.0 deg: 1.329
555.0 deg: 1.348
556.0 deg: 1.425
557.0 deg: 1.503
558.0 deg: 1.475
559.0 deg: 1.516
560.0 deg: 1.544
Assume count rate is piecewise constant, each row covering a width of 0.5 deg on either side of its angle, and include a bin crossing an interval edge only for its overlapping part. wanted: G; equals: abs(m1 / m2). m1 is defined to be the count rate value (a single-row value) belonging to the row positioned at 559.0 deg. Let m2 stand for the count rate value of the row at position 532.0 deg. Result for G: 0.65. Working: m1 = 1.516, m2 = 2.346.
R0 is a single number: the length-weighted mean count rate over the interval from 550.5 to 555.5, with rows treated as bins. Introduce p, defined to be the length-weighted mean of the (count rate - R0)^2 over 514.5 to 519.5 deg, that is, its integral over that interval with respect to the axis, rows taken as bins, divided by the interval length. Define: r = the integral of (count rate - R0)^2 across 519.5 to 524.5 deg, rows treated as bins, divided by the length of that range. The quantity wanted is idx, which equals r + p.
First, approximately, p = 0.228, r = 0.56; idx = 0.79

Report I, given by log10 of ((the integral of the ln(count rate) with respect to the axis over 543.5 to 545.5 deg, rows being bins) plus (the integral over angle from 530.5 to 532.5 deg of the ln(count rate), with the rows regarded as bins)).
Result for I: 0.49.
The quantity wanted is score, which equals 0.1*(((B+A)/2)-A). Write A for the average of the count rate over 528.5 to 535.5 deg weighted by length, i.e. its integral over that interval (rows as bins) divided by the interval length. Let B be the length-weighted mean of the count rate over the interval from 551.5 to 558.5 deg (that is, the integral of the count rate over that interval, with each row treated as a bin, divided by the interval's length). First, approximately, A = 2.28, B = 1.3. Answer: -0.05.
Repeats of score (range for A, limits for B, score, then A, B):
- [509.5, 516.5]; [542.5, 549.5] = 0.01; 1.51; 1.7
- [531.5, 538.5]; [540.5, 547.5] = -0.02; 2.40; 2.1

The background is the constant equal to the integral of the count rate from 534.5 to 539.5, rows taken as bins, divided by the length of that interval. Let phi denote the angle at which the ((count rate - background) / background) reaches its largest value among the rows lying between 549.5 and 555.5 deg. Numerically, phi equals 555.0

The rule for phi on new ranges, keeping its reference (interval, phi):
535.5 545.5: 536.0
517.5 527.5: 527.0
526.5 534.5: 533.0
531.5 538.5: 536.0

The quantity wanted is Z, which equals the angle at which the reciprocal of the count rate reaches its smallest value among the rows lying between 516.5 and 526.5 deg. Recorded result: 526.0 deg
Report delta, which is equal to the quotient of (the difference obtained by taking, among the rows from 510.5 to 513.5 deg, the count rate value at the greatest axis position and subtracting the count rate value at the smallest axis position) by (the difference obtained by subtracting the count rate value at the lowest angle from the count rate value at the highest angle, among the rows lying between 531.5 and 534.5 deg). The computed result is -5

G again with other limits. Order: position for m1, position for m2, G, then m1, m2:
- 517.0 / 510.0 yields 1.11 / 1.657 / 1.489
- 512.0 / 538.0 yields 0.69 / 1.555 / 2.264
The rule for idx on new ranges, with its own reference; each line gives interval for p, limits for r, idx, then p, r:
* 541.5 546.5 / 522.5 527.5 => 1.95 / 0.967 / 0.98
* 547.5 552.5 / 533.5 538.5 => 1.71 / 0.074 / 1.64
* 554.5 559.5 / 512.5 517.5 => 0.29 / 0.113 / 0.18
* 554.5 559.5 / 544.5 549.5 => 0.49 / 0.113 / 0.37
